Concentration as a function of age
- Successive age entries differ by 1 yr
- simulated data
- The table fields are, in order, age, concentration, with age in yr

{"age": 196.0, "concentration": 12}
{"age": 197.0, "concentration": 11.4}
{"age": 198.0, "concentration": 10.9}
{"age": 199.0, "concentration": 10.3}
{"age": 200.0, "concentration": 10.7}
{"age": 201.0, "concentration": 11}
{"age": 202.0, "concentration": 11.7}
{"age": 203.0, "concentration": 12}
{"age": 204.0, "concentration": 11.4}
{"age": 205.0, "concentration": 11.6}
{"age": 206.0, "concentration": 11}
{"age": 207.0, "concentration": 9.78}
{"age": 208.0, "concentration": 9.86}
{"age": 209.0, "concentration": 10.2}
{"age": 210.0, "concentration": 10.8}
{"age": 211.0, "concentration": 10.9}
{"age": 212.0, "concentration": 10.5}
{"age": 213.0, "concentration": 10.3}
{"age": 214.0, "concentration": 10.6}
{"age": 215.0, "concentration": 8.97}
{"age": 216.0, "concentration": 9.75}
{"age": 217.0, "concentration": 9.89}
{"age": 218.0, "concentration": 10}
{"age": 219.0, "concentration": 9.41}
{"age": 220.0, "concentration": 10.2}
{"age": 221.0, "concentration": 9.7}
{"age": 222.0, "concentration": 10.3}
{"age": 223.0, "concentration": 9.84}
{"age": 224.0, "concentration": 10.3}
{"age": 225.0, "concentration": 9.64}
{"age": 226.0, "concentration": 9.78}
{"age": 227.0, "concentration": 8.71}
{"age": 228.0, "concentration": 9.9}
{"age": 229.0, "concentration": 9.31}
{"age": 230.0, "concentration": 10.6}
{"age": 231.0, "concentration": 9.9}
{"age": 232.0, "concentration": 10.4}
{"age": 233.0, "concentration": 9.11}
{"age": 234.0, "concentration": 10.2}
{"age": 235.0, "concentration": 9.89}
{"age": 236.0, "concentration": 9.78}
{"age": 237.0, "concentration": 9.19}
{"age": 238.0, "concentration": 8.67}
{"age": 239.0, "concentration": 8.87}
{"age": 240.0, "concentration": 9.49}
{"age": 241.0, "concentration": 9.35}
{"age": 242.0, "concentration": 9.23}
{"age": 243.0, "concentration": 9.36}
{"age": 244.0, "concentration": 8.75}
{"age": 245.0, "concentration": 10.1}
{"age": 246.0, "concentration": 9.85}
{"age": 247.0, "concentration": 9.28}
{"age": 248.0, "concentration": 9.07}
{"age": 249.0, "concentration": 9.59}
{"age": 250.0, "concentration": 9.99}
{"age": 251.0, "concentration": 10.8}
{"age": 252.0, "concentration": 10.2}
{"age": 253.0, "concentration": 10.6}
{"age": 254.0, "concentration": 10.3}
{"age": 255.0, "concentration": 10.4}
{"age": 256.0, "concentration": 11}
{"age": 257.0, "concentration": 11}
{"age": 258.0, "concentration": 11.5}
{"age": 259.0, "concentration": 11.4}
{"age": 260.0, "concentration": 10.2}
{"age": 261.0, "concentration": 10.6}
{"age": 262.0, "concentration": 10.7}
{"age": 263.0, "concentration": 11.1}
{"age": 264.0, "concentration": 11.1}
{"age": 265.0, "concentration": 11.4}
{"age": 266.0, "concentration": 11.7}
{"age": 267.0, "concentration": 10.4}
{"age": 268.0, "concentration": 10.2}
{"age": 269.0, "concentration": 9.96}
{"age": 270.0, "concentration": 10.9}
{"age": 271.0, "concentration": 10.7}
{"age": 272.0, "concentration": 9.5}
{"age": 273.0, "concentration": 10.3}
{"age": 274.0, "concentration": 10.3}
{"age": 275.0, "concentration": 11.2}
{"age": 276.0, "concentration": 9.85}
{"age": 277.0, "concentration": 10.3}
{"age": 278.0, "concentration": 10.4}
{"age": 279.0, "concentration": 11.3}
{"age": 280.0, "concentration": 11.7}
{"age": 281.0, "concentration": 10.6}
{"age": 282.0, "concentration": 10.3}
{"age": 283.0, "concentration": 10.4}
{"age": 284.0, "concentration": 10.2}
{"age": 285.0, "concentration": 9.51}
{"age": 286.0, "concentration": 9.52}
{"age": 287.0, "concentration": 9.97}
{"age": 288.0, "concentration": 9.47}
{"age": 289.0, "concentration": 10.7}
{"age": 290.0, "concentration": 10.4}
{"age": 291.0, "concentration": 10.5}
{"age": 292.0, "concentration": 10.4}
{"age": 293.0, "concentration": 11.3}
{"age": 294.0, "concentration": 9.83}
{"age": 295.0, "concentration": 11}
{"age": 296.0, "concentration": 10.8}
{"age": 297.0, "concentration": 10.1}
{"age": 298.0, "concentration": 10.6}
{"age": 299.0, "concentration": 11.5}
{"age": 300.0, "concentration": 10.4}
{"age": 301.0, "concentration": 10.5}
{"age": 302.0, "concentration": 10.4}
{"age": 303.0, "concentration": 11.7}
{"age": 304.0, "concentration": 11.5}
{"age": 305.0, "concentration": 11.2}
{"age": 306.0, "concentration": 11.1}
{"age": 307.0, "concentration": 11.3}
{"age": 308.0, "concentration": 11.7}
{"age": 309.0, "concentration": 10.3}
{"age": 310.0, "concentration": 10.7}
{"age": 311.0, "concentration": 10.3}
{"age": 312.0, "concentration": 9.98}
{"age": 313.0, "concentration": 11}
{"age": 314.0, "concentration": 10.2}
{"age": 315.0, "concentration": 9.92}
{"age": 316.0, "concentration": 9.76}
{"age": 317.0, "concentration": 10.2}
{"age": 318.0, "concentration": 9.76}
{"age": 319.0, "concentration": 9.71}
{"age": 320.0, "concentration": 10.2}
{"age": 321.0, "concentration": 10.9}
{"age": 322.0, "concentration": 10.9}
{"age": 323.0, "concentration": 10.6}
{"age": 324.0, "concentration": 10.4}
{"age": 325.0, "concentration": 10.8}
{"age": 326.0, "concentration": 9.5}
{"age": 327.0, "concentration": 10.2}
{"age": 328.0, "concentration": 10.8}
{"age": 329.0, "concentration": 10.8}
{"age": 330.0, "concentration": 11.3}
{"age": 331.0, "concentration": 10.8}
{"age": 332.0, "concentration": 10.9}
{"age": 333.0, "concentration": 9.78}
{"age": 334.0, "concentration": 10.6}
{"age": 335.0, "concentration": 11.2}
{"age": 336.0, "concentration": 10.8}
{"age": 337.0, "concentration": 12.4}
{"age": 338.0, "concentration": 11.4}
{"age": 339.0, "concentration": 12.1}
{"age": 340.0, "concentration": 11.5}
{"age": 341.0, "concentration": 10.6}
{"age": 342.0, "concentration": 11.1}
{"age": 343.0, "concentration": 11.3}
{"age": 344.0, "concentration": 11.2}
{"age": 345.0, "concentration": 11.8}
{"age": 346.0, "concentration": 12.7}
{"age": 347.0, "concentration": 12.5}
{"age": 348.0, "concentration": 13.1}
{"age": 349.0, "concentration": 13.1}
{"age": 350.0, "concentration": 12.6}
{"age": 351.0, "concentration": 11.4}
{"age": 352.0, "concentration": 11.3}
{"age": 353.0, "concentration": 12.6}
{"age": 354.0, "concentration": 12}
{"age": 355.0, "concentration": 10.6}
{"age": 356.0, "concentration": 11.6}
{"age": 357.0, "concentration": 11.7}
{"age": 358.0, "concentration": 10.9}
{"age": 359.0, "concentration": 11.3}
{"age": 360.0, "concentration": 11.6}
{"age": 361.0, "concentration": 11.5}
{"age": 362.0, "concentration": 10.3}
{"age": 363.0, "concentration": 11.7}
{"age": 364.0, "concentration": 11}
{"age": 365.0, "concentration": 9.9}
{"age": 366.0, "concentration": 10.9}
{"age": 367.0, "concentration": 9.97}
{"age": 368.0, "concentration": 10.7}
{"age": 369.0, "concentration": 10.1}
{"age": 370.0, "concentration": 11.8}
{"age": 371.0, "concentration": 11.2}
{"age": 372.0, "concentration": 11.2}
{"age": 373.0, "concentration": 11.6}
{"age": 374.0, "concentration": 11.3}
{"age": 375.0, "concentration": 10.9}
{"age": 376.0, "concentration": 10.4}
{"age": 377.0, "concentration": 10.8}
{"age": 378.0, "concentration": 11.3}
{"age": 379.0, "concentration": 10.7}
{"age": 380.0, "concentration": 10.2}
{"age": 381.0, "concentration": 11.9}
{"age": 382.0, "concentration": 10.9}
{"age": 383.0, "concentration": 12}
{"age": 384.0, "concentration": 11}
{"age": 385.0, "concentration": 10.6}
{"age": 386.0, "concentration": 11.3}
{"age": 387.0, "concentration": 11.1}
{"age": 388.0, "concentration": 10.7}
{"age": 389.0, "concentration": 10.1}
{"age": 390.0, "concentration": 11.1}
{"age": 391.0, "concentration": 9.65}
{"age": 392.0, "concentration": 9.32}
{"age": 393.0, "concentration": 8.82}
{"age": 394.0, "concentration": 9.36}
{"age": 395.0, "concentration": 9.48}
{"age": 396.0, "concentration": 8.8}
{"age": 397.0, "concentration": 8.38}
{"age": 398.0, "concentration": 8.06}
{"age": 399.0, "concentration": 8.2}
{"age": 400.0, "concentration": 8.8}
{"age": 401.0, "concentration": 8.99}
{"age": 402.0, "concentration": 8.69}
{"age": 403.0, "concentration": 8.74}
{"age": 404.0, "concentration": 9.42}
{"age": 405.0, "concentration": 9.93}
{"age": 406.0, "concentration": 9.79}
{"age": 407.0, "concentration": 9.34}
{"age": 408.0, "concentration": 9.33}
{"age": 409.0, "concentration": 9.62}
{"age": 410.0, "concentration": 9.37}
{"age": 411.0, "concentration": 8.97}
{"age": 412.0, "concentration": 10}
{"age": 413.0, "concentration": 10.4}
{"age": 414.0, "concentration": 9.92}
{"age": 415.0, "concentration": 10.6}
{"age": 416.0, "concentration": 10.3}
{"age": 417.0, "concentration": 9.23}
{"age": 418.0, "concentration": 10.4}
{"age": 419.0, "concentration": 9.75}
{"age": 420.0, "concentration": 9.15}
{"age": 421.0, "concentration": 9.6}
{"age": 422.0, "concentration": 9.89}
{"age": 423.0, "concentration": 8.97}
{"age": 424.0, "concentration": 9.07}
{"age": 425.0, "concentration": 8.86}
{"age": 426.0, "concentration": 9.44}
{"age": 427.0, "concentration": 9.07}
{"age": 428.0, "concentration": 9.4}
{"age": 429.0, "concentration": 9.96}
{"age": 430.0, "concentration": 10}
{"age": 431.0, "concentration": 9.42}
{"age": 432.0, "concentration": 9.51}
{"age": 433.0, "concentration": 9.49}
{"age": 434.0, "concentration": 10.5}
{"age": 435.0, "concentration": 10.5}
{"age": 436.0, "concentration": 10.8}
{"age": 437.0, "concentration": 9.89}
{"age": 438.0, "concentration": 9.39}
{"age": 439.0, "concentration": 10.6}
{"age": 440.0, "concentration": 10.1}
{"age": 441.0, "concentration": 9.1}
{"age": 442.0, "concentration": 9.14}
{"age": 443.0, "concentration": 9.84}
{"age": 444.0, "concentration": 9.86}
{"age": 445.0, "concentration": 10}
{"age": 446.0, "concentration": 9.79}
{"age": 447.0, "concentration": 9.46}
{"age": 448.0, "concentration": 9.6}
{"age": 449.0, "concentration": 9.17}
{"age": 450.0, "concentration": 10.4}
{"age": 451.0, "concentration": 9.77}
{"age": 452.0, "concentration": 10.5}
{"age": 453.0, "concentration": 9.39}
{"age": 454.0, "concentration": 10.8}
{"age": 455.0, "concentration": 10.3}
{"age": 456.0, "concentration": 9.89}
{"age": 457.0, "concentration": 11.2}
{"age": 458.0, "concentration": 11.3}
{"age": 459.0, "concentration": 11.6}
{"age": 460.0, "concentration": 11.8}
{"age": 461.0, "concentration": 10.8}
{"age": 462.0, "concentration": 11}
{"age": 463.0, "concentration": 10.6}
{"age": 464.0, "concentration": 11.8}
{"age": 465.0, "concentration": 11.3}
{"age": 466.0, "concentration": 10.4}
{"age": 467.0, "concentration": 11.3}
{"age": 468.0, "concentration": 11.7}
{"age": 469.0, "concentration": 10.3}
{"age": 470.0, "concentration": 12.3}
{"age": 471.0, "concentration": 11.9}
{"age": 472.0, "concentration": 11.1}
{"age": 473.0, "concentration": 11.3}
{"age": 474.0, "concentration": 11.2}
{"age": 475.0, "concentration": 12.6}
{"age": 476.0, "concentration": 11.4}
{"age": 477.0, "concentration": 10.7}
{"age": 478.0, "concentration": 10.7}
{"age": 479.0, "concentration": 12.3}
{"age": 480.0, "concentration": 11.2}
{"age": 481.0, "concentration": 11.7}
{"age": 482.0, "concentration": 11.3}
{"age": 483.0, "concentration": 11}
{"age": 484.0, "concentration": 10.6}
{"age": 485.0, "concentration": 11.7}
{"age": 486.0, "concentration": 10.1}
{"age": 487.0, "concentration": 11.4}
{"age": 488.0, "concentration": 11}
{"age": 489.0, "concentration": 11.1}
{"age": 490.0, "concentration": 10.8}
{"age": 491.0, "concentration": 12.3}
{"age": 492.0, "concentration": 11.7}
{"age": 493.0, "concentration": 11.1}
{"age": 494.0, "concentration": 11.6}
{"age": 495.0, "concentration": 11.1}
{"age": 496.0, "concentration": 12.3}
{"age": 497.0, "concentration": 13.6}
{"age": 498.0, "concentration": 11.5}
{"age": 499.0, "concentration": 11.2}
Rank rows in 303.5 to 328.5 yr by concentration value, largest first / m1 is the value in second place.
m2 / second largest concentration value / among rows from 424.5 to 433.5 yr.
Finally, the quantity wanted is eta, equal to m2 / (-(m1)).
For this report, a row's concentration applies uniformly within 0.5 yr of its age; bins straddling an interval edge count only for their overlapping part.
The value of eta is -0.87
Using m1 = 11.5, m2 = 9.96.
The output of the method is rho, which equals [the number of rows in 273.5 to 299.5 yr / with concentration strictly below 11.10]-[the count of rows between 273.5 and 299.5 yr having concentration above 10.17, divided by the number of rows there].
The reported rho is 20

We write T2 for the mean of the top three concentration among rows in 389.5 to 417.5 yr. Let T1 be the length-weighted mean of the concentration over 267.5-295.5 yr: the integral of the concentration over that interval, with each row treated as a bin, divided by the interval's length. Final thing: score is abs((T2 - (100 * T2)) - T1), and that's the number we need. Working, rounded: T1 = 10.4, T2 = 10.7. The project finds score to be 1070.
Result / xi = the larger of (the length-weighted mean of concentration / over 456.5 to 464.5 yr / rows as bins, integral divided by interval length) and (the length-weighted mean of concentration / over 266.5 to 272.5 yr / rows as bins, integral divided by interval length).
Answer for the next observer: 11.3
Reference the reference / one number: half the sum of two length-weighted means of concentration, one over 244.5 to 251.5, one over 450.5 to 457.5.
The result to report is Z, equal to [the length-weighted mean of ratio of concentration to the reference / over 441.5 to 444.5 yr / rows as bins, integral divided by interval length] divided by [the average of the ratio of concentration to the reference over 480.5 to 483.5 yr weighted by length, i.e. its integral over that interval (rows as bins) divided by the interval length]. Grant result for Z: 0.85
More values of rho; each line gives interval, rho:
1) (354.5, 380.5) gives 13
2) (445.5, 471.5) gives 15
